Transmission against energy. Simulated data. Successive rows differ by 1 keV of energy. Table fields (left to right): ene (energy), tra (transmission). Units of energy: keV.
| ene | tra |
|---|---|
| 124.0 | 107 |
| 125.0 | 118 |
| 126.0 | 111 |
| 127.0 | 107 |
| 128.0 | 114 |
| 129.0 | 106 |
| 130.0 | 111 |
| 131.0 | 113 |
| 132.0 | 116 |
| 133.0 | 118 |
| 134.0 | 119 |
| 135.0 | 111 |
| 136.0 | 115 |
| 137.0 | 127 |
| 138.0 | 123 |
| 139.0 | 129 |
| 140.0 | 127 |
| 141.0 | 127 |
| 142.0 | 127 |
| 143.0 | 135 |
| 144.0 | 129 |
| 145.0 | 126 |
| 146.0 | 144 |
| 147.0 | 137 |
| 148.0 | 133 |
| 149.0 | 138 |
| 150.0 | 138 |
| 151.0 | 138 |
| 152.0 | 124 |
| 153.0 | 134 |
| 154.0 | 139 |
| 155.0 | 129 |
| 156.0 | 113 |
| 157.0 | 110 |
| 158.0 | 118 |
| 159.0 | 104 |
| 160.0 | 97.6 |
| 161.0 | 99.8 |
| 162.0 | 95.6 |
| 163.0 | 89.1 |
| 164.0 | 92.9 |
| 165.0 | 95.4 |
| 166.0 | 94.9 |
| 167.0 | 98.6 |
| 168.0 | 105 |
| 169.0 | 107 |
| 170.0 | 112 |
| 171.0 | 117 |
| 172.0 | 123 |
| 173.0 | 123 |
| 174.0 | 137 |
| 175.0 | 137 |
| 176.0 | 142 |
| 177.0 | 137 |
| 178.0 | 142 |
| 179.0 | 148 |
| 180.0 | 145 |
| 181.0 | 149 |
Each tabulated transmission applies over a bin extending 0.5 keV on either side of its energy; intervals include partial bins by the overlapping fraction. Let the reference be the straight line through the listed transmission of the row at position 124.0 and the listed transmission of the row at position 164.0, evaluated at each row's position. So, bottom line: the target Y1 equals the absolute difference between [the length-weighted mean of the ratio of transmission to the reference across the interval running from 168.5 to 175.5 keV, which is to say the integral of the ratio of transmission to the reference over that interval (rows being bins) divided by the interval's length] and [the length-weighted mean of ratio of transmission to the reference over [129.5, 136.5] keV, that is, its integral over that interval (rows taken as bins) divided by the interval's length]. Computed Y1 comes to 0.25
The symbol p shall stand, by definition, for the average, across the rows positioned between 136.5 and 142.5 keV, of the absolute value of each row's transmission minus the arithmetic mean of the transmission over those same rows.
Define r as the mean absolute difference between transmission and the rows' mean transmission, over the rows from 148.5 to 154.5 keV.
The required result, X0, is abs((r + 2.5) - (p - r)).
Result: 9.5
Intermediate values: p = 1.2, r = 4.1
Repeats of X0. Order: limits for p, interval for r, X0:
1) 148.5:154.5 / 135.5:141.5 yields 5.9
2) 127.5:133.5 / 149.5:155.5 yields 9.1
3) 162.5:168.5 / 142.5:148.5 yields 8.0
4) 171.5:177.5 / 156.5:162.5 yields 8.8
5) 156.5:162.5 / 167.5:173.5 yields 8.9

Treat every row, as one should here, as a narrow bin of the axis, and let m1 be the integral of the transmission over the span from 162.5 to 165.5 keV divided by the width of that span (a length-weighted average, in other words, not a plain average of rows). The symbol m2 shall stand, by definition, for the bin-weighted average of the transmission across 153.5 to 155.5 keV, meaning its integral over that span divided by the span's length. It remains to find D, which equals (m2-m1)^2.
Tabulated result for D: 1725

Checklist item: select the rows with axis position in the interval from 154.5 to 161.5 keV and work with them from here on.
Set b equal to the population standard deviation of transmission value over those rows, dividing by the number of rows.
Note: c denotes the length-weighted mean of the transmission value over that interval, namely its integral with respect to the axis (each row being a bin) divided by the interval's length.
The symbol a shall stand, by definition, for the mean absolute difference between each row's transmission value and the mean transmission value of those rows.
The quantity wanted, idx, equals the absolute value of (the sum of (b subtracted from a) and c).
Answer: 108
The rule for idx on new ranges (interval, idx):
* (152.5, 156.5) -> 127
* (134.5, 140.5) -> 121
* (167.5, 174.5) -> 116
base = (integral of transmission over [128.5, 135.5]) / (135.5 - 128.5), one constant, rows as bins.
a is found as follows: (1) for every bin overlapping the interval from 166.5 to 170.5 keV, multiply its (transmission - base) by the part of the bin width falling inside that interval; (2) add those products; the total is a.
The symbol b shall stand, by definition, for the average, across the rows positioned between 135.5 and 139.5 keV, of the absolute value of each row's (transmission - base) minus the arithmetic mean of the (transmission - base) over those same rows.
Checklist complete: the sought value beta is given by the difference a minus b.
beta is -36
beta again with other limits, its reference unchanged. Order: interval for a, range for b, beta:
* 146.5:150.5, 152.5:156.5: 84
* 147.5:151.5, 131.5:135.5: 91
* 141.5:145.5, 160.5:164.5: 60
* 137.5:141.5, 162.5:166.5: 50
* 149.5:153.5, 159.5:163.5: 77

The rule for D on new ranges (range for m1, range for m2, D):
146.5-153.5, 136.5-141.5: 64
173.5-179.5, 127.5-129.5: 930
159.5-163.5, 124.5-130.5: 245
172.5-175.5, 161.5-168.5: 1325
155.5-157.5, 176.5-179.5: 951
